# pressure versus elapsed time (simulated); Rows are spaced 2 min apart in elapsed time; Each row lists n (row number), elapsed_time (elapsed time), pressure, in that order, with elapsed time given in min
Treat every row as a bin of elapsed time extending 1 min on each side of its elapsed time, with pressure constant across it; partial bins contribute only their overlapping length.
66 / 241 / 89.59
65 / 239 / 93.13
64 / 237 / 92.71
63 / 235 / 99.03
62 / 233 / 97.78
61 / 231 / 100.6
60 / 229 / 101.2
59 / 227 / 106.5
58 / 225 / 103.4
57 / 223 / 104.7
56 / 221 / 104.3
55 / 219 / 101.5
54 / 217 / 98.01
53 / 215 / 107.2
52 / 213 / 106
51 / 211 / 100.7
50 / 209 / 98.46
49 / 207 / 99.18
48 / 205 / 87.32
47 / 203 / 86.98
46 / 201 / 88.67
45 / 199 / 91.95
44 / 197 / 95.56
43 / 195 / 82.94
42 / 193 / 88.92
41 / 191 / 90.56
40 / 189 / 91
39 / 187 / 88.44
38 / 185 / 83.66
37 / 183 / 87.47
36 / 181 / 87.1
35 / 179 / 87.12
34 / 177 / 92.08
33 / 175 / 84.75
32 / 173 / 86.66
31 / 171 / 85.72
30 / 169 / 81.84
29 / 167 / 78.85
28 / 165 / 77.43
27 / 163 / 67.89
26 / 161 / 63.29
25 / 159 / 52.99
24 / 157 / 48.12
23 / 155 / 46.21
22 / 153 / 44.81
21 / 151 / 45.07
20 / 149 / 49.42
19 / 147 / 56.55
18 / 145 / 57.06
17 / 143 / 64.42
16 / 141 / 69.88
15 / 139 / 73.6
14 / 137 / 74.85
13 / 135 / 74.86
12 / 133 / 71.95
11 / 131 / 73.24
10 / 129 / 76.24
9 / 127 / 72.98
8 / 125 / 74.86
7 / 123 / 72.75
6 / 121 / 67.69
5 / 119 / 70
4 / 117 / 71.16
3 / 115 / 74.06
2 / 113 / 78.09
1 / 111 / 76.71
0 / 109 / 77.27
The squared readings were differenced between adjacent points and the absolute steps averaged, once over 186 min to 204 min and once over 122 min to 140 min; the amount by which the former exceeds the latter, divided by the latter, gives 1.4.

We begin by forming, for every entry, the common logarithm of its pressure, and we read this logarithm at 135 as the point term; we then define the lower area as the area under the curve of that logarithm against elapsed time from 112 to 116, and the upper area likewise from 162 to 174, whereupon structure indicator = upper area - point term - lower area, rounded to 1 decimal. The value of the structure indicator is 13.4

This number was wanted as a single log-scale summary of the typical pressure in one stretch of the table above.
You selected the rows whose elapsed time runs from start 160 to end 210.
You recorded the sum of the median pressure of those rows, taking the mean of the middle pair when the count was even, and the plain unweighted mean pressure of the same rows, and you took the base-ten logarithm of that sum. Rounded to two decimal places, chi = 2.24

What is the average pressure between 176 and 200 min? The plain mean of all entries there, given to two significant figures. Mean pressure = 89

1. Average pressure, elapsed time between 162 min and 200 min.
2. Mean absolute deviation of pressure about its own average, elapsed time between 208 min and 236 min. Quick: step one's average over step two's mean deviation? 31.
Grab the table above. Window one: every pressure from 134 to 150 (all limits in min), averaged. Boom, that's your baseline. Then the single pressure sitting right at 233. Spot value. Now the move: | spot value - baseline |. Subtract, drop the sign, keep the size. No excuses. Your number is 33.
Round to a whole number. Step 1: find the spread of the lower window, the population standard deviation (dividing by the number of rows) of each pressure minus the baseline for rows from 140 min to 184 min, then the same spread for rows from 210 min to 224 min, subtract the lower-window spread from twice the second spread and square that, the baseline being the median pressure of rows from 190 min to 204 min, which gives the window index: 105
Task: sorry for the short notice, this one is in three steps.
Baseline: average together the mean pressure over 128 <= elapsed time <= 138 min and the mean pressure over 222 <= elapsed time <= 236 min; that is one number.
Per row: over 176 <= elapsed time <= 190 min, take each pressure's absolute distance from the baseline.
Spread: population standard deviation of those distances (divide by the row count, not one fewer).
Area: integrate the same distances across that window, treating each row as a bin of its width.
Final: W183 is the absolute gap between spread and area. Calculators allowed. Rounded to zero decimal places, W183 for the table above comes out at 27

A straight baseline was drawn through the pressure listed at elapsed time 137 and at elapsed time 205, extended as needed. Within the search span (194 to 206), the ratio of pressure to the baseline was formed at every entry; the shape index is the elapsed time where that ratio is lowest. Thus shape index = 195 min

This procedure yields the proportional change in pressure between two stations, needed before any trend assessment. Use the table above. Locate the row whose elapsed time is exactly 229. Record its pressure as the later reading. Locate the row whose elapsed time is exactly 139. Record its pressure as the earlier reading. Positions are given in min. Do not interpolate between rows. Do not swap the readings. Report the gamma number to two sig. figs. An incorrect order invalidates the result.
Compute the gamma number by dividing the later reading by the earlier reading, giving 1.4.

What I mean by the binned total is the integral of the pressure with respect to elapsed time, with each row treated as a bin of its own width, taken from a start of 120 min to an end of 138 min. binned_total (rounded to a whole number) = 1319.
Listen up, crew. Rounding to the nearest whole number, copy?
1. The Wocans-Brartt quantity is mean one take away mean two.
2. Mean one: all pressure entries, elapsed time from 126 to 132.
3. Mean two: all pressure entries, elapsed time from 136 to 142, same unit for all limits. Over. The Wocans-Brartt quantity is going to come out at 1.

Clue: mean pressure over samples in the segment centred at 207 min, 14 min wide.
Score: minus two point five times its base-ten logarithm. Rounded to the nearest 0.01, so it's -4.95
